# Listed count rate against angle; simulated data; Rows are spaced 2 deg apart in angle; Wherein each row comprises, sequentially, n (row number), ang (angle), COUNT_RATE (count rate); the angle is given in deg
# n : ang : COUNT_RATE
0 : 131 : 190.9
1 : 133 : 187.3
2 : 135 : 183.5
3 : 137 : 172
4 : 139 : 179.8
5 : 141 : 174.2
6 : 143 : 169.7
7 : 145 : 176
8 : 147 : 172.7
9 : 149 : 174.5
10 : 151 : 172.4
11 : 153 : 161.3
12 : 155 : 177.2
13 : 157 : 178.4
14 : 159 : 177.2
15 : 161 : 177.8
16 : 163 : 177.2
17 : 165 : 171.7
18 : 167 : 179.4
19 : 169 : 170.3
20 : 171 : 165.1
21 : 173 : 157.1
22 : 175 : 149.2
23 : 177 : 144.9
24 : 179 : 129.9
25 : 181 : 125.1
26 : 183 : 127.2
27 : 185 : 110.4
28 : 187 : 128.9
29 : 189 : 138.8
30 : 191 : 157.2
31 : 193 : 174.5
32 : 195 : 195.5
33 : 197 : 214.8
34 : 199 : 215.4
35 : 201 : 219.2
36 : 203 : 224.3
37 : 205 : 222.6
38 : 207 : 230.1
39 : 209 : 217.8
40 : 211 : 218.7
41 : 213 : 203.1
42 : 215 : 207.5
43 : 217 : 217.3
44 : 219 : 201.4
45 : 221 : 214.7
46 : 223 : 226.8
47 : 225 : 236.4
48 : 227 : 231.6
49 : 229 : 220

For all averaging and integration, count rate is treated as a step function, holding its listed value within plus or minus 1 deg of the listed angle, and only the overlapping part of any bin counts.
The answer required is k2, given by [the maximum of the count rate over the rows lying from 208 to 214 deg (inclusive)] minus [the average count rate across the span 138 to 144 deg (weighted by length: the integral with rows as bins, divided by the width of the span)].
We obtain 44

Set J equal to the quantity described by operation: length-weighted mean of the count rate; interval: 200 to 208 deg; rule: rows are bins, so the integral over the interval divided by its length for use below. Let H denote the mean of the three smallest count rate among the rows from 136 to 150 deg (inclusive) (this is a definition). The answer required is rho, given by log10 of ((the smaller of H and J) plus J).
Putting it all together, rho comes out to 2.60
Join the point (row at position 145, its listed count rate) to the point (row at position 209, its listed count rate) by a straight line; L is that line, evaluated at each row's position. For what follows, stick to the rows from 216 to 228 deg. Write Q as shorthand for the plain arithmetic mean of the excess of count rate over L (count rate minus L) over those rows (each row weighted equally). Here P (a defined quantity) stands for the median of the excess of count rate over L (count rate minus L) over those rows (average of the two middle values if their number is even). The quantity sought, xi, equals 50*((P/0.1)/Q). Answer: 298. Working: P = -3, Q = -5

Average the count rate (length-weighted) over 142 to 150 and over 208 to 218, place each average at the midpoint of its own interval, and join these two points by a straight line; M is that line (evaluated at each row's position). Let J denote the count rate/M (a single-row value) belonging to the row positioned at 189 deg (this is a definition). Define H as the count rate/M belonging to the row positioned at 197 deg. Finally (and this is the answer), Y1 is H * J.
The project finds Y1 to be 0.74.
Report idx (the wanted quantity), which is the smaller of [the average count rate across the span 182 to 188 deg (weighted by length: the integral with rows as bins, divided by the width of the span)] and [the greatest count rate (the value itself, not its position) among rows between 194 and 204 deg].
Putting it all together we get 122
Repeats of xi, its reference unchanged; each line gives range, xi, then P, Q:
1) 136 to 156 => 593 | -4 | -4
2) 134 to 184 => 223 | -9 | -19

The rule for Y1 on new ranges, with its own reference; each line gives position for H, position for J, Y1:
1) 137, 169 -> 0.93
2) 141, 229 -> 1.01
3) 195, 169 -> 0.88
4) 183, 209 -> 0.67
